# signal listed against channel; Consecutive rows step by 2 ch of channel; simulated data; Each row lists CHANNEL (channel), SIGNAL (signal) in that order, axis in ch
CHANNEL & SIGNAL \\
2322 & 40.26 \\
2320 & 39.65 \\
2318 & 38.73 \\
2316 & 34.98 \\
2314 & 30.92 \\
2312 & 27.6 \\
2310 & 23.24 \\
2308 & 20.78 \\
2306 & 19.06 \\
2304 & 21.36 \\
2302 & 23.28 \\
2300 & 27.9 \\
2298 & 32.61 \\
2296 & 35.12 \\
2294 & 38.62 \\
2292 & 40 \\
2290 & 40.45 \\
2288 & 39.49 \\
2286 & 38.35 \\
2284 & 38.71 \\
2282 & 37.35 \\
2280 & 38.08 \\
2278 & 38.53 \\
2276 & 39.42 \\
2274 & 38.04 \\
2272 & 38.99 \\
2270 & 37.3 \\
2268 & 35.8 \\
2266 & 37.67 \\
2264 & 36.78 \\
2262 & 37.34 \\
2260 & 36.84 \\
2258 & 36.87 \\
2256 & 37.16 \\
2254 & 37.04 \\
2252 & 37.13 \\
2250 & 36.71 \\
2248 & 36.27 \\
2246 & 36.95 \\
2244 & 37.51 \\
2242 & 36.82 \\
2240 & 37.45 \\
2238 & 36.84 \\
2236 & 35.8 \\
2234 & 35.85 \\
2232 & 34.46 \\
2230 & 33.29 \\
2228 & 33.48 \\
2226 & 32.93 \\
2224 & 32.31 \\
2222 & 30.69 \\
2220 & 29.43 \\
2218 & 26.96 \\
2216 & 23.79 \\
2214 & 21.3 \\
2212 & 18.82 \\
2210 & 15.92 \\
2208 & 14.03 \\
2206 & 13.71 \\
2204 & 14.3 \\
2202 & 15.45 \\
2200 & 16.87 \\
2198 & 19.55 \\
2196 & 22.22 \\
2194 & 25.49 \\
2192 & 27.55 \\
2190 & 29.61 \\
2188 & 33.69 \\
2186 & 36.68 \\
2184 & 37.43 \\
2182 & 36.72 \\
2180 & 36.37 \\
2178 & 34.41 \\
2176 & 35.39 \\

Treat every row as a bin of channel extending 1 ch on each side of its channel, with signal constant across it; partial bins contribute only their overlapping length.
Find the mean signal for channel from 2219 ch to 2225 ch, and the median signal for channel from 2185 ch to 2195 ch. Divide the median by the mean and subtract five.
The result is -4.0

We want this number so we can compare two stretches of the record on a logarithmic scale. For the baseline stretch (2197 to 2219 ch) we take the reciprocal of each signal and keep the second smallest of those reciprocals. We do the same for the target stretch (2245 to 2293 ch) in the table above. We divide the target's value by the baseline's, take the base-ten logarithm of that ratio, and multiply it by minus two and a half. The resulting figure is 0.6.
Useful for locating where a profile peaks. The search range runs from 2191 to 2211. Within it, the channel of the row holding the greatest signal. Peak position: 2192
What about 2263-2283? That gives 2276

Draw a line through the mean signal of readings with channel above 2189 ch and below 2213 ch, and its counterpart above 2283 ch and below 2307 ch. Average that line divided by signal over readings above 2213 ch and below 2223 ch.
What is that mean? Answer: 0.84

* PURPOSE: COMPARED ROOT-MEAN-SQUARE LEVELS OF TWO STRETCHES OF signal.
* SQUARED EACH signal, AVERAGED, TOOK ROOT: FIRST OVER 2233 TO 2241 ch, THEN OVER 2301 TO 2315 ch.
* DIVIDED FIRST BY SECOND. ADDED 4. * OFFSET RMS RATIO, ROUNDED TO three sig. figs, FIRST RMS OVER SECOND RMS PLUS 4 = 5.52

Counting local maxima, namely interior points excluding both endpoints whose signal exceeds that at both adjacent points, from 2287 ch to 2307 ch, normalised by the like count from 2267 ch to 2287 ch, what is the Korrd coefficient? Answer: 0.33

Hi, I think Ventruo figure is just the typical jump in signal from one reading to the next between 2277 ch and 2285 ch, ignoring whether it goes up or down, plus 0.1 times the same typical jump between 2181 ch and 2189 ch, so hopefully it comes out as 1.0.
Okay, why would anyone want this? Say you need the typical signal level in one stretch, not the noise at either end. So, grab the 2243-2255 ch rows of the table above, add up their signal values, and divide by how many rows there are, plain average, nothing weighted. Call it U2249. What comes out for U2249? 36.9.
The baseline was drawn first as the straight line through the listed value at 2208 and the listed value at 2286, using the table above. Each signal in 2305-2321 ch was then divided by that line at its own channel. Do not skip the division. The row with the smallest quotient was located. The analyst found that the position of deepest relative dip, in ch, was 2306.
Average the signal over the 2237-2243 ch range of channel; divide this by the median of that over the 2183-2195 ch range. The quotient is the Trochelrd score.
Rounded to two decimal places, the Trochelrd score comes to 1.17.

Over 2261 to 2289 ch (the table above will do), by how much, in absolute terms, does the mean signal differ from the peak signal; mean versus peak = 2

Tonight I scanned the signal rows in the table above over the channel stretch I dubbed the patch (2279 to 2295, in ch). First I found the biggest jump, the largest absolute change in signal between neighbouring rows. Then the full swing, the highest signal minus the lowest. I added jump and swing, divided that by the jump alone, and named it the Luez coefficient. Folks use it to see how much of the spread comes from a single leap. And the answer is 3.2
